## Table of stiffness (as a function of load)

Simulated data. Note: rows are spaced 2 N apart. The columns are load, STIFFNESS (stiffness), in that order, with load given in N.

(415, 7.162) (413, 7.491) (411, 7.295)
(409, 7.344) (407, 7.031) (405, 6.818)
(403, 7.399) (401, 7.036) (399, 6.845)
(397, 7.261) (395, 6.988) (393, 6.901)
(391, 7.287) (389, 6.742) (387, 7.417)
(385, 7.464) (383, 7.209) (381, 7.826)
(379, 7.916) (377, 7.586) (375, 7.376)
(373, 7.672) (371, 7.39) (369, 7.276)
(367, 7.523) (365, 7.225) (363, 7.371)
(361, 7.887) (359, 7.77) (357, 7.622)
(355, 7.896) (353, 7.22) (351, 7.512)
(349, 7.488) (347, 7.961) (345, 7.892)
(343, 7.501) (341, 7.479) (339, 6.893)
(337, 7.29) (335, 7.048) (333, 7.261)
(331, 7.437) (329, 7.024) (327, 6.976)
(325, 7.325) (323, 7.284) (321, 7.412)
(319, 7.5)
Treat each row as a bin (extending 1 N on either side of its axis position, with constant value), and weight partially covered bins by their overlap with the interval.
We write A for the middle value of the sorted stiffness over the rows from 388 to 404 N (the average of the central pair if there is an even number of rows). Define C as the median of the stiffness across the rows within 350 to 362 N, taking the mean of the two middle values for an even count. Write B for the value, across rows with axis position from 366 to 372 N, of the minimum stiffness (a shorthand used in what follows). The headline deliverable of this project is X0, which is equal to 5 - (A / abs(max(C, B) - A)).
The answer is -5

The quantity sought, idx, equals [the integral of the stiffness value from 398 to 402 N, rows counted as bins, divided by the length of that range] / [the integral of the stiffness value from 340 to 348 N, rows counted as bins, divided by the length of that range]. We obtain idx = 0.90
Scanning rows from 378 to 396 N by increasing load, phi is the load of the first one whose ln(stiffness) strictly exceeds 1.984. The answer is 379 N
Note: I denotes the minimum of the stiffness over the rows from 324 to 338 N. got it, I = 6.976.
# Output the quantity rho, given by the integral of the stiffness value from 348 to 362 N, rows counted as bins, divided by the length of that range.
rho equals 7.63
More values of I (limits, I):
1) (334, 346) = 6.893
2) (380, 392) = 6.742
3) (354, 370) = 7.225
